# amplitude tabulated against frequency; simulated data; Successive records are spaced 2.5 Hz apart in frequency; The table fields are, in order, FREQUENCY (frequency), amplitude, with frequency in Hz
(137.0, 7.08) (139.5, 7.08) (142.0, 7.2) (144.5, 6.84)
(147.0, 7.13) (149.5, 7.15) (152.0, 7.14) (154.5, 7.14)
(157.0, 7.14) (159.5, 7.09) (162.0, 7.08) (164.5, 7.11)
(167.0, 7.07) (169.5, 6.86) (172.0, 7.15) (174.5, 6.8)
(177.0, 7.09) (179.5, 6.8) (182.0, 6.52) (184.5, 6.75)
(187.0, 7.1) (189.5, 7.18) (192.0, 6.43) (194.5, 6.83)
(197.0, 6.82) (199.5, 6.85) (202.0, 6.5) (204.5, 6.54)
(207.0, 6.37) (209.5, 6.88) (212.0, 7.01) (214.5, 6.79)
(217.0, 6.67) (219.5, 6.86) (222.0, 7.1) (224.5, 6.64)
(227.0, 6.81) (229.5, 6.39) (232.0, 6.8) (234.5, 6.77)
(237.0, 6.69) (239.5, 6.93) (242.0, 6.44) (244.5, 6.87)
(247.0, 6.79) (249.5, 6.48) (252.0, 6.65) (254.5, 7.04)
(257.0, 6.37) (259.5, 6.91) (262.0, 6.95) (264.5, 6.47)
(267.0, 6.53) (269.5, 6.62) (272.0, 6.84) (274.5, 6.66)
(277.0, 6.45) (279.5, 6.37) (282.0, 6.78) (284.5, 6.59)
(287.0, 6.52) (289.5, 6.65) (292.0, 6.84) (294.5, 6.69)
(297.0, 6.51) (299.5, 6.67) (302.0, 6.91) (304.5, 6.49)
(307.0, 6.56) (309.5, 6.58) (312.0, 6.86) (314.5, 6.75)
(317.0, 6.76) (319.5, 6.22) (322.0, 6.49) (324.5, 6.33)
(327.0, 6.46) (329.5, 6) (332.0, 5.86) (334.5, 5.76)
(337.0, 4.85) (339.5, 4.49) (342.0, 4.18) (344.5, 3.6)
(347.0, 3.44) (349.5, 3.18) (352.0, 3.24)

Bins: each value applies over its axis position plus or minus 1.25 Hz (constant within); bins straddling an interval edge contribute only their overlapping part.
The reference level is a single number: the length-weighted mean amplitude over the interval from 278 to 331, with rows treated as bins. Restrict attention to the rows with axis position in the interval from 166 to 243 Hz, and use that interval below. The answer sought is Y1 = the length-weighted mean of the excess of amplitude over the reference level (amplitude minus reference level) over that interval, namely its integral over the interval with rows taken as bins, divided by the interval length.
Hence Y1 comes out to 0.22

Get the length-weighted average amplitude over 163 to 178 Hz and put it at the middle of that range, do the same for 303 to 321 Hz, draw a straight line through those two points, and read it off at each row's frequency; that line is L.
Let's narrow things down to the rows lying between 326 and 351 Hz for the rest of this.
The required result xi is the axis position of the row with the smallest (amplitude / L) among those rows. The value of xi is 349.5 Hz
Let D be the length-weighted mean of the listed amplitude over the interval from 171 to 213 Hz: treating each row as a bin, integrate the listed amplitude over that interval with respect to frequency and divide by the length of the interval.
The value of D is 6.80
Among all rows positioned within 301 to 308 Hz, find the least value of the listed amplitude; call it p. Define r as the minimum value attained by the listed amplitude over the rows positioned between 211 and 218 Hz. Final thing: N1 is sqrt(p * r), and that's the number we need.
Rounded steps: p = 6.49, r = 6.67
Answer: 6.58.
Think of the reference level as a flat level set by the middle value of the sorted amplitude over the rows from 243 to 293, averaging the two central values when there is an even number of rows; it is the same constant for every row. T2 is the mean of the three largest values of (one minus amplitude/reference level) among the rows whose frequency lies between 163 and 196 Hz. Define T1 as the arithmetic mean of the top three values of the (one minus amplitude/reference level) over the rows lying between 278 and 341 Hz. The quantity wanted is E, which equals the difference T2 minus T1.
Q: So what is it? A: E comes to -0.23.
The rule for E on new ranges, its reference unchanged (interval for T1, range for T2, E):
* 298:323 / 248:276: -0.01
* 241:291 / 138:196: -0.03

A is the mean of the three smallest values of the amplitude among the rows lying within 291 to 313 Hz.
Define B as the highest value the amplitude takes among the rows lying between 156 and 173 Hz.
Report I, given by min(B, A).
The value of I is 6.52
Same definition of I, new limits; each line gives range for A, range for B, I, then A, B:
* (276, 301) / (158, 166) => 6.44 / 6.44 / 7.11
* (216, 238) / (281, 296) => 6.57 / 6.57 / 6.84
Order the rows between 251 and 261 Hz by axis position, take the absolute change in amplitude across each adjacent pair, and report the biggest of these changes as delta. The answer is 0.67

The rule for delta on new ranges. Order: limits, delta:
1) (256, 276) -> 0.54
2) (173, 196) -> 0.75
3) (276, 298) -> 0.41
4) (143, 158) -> 0.29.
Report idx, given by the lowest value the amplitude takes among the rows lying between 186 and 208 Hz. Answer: 6.37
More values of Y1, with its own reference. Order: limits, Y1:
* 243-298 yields 0.09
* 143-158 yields 0.52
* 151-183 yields 0.43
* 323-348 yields -1.44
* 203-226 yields 0.19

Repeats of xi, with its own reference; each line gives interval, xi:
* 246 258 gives 257.0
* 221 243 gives 229.5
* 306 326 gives 319.5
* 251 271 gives 257.0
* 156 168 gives 162.0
